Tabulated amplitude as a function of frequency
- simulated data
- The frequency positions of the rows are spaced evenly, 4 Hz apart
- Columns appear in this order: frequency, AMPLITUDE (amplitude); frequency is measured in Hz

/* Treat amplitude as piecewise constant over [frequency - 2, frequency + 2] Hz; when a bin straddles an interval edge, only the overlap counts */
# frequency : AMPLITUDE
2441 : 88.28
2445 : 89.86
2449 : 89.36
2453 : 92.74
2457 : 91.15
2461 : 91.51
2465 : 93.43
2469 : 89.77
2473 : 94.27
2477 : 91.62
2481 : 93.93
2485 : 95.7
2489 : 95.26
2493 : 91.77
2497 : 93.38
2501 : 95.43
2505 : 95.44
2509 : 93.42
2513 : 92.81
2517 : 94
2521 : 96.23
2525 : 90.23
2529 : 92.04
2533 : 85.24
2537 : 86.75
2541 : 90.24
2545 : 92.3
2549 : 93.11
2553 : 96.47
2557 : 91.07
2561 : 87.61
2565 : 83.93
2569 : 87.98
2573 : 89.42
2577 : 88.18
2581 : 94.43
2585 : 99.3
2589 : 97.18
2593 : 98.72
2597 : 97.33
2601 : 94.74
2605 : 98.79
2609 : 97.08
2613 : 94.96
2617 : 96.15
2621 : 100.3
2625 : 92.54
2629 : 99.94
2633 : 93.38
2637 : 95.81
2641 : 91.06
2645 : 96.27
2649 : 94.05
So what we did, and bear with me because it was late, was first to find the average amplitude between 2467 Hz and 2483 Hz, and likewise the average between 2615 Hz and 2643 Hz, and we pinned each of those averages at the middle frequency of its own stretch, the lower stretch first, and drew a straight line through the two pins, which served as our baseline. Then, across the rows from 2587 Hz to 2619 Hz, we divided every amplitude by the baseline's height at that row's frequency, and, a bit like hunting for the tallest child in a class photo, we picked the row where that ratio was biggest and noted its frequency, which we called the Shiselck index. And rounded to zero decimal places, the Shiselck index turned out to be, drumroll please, 2593 Hz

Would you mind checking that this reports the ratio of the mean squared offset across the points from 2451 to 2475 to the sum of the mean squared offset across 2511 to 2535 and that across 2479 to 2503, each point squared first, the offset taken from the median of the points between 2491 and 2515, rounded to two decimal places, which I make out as 0.22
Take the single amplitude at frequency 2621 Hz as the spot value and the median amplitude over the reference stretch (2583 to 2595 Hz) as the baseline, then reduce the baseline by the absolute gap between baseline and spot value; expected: 97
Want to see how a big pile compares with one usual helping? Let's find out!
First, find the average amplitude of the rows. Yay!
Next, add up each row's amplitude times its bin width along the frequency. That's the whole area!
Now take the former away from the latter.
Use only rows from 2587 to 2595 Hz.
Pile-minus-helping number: 686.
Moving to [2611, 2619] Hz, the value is 669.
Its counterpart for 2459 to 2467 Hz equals 647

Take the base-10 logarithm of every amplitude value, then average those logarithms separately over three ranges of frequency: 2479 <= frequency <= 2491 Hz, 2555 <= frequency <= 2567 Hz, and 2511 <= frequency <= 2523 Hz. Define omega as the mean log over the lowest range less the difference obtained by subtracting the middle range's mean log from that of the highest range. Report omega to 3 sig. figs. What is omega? 2.01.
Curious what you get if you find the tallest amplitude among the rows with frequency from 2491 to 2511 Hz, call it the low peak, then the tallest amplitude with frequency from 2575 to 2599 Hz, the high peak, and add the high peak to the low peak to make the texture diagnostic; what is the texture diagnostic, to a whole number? 195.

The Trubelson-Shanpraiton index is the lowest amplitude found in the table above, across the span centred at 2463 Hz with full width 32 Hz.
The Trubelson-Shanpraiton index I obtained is 89.36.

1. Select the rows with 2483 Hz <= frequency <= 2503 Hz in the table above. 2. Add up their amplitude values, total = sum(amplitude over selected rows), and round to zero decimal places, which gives 472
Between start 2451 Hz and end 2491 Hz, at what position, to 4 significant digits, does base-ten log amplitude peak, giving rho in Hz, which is 2485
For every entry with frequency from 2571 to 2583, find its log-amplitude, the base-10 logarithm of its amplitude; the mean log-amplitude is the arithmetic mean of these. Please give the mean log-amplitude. 1.96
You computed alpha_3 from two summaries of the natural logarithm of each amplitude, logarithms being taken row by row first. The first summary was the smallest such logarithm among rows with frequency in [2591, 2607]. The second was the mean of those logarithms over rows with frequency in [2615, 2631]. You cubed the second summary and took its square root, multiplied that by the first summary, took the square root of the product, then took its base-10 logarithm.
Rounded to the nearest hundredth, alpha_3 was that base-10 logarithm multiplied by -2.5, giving -2.06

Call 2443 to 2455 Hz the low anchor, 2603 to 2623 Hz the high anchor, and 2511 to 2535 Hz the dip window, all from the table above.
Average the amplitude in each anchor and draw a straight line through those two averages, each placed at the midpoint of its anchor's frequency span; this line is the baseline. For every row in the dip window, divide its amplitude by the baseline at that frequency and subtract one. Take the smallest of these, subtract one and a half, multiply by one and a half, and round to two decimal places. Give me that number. -2.39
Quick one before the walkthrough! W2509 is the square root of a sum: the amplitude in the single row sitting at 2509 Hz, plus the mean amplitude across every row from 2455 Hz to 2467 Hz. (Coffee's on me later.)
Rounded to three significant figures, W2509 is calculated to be 13.6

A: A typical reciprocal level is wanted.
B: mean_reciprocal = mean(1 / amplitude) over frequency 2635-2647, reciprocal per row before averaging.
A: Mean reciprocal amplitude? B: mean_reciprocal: 0.0106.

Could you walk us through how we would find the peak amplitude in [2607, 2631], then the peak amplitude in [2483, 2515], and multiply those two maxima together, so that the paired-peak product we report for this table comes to 9599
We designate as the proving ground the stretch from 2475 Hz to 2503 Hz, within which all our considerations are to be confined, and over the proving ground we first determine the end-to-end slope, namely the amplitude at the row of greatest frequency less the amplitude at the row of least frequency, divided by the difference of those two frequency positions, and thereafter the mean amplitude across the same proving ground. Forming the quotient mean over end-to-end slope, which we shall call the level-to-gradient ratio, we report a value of 591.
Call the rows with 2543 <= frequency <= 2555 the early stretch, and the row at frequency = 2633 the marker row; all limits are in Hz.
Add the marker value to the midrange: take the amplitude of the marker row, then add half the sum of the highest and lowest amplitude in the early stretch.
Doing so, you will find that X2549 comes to 188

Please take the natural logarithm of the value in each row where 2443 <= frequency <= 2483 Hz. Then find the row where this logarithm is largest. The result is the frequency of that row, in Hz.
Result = 2473 Hz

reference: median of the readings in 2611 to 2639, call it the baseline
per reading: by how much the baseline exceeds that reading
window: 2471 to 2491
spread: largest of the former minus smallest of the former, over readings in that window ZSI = 4.1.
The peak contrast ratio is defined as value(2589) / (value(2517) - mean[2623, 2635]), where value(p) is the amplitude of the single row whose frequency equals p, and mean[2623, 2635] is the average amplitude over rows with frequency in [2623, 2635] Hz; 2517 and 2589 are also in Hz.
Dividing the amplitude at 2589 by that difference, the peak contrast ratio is -76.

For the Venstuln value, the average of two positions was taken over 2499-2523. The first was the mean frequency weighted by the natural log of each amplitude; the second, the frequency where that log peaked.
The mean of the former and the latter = 2516.0 Hz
